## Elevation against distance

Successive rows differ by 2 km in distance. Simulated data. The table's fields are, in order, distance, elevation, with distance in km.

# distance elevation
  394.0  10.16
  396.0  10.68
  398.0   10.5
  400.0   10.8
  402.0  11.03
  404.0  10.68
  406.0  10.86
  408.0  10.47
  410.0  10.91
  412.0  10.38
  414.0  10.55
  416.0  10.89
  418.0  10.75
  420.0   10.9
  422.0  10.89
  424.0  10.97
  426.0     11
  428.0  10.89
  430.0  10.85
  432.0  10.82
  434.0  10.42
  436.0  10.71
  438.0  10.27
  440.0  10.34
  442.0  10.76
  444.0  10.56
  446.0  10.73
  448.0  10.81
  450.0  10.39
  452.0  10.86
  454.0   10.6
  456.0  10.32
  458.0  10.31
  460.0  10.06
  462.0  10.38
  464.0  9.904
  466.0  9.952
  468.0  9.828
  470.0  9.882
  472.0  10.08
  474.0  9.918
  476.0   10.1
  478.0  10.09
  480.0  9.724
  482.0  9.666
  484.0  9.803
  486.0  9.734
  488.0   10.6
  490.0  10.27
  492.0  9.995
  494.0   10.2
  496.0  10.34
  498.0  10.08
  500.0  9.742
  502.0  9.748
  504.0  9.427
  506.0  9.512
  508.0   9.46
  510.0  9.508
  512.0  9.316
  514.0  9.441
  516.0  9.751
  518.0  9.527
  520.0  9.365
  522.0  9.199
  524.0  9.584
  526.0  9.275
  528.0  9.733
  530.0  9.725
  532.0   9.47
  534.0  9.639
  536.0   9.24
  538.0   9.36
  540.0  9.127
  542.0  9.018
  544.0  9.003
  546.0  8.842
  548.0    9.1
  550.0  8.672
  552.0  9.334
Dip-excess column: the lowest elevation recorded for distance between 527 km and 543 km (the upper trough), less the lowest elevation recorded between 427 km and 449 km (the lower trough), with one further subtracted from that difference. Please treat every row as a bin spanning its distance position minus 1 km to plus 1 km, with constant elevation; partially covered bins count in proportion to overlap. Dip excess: -2.25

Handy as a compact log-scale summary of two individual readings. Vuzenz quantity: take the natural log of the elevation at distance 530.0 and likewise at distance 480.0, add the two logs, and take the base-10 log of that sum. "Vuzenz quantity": 0.658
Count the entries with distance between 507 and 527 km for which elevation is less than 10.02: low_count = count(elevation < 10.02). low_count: 10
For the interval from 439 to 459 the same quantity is 0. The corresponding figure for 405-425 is 0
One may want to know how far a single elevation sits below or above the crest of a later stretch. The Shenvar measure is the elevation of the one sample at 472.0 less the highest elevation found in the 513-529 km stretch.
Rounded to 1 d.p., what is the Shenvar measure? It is 0.3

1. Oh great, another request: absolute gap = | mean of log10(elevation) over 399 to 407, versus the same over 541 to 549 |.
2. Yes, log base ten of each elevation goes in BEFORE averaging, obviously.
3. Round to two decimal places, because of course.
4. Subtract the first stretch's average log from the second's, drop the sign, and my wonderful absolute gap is 0.08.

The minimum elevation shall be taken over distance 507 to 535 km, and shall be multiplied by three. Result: 27.6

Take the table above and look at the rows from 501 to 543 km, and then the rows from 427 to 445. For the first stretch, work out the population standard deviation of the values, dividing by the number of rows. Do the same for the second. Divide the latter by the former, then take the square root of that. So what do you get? 1.04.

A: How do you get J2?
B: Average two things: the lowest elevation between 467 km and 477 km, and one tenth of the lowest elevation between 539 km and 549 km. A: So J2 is 5.36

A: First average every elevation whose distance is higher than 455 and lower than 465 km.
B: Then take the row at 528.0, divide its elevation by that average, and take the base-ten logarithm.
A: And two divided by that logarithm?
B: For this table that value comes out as -99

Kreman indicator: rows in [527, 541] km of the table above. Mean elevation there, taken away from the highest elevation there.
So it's 0.26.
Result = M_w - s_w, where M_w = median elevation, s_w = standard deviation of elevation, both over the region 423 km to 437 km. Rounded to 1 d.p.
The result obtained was 10.7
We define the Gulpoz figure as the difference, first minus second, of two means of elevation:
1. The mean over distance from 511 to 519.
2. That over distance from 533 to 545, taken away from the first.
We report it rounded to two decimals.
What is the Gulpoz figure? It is 0.28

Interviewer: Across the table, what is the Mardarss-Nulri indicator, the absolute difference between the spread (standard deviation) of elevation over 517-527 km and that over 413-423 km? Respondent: 0.01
